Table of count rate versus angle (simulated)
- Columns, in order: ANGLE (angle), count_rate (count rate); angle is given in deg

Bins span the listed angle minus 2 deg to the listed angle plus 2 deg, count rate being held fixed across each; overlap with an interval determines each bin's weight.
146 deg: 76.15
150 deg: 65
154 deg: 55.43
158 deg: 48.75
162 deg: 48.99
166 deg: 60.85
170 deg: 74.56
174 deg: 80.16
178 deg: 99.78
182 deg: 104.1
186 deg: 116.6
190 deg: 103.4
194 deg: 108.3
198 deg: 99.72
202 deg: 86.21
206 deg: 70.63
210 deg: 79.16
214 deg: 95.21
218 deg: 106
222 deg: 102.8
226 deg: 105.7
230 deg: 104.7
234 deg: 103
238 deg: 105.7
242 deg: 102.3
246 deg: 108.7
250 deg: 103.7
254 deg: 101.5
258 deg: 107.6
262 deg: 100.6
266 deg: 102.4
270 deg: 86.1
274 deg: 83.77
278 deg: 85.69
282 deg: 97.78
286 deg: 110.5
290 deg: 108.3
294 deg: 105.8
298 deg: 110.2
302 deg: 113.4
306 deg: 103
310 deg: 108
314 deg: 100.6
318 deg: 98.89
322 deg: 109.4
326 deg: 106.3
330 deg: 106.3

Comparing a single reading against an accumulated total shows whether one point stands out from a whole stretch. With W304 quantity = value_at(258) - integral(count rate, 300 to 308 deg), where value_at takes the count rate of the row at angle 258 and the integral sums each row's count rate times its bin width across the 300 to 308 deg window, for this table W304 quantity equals -758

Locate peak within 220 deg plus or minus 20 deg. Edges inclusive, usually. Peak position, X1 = 218 deg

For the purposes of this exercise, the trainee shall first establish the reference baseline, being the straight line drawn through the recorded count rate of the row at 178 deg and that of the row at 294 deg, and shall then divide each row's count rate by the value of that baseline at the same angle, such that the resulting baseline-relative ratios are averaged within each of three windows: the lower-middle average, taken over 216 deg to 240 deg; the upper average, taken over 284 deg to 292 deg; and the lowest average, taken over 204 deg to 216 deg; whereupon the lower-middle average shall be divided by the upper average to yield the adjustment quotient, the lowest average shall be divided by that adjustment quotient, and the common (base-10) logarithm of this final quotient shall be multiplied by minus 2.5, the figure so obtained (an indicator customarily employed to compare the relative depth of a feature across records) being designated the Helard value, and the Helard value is 0.22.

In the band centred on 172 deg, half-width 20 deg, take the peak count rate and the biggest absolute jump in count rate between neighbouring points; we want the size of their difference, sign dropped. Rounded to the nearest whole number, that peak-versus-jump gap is 97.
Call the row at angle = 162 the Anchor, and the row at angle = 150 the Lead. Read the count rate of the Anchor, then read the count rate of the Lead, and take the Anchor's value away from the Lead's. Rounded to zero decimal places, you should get 16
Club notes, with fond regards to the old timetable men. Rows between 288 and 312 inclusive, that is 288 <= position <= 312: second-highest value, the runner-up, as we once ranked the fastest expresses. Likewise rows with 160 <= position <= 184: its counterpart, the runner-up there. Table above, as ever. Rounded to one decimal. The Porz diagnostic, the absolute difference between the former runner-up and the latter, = 10.4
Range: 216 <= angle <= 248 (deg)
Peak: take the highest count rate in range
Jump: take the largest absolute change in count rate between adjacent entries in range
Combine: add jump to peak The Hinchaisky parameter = 115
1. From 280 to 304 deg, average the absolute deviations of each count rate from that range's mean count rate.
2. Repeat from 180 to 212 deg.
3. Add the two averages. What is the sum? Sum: 17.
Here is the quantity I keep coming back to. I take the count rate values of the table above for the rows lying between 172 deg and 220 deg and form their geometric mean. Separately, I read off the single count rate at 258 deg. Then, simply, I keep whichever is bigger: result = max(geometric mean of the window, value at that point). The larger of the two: 108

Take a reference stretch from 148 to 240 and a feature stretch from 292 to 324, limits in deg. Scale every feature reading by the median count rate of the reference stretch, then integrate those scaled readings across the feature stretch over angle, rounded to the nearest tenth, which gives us 34.1 deg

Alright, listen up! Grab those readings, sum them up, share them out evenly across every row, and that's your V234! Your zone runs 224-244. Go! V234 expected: 104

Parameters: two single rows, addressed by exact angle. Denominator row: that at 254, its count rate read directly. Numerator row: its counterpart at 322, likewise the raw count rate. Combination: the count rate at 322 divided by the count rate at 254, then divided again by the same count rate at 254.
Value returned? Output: 0.011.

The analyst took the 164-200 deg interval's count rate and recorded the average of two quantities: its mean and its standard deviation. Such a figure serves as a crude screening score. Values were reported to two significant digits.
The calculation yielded 56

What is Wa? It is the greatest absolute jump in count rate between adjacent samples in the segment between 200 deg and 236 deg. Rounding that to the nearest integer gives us 16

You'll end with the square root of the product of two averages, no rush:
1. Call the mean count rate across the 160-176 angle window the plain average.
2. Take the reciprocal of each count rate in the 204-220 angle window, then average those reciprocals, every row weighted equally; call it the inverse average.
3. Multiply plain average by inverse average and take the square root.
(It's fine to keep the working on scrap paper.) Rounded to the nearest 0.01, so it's 0.88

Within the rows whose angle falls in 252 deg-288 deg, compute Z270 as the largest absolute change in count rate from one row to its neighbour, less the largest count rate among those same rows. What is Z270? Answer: -94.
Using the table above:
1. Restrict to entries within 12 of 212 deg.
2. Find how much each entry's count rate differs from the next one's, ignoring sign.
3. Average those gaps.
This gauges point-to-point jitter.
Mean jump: 11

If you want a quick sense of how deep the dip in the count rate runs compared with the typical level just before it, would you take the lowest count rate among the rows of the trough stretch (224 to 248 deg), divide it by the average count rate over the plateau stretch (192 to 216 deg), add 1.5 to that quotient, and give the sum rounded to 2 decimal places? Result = 2.64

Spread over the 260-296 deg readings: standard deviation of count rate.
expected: 10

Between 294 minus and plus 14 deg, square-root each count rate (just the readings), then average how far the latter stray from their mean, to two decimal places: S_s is 0.20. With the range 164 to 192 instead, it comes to 0.89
